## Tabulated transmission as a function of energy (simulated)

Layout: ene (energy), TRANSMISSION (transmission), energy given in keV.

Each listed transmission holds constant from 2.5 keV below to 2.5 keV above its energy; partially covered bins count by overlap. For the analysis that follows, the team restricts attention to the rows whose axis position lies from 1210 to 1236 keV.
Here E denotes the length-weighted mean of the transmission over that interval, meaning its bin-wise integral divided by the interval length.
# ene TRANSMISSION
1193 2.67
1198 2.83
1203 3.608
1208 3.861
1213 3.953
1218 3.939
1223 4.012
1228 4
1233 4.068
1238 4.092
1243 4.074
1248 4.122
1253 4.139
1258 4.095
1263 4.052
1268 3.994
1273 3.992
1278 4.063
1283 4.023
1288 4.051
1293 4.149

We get 3.99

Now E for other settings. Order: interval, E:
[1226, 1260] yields 4.09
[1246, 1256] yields 4.13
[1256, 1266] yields 4.07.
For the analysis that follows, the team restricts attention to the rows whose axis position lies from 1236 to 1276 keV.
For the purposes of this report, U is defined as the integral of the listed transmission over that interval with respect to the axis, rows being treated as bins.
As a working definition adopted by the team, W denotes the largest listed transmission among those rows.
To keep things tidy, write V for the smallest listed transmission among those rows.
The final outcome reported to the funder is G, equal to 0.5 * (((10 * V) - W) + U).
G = 99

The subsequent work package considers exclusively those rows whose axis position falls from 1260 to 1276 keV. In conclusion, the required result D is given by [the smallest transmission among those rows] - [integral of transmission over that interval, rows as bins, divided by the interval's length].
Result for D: -0.025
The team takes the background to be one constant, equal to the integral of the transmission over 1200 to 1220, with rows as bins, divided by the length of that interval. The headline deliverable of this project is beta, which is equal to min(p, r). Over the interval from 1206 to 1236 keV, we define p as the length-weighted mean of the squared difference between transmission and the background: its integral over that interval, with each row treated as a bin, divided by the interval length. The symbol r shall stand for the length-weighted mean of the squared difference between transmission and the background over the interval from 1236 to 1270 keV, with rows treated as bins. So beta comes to 0.031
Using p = 0.031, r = 0.075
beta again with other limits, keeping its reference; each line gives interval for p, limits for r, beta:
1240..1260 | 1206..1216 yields 0.012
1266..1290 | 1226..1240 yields 0.046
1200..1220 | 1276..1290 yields 0.044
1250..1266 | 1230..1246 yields 0.070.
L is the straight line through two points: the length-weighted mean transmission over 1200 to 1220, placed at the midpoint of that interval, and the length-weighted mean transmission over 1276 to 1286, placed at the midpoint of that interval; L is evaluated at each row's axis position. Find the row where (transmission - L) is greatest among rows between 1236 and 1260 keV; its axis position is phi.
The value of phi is 1238 keV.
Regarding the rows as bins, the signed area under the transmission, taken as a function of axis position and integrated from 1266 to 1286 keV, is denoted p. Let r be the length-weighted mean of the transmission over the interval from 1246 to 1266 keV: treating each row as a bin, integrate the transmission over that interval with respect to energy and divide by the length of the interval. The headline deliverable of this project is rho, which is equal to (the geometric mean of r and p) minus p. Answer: -62.2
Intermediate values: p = 80.4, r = 4.10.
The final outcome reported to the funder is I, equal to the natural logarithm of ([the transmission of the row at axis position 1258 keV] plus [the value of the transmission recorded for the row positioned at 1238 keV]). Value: 2.10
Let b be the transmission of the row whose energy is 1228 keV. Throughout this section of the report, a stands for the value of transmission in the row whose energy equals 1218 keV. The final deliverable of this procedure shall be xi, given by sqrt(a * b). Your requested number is 3.97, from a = 3.939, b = 4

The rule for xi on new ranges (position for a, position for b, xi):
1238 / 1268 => 4.04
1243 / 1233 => 4.07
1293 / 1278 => 4.11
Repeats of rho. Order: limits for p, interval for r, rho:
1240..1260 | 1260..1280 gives -64.0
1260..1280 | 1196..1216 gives -63.5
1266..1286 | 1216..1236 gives -62.4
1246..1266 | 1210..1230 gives -63.9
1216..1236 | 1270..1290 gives -62.2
